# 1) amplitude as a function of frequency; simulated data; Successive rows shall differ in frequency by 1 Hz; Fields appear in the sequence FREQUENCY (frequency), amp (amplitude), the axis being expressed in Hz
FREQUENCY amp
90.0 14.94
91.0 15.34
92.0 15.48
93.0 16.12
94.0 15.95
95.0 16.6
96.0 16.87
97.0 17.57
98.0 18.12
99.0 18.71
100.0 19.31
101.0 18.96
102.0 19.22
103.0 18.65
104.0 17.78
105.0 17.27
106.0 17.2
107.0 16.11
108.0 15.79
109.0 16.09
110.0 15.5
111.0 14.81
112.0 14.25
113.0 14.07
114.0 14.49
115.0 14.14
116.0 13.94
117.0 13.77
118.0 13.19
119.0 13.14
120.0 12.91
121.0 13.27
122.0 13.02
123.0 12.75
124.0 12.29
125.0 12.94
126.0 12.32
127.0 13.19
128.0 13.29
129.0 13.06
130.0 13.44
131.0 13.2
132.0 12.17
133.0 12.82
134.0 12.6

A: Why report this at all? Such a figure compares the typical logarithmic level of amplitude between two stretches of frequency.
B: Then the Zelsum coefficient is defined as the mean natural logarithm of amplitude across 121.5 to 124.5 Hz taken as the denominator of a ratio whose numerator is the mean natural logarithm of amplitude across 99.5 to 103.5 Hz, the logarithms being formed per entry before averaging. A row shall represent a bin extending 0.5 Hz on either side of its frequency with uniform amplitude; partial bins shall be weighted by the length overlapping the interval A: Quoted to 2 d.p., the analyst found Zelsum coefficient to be 1.16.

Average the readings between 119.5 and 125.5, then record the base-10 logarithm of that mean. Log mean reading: 1.11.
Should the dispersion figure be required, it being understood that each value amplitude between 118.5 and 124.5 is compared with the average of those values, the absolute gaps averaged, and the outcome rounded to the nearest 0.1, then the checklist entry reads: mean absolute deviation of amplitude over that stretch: 0.3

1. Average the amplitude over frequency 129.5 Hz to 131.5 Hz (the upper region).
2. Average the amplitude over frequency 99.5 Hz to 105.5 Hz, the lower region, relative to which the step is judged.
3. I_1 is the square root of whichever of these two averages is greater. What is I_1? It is 4.30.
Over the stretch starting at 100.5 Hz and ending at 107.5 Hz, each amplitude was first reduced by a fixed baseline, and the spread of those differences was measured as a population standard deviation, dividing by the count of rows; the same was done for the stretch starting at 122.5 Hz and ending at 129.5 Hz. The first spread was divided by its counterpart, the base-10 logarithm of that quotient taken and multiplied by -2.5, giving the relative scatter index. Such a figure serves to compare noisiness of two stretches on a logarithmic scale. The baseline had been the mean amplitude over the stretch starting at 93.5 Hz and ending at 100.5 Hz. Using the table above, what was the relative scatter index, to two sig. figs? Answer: -1.1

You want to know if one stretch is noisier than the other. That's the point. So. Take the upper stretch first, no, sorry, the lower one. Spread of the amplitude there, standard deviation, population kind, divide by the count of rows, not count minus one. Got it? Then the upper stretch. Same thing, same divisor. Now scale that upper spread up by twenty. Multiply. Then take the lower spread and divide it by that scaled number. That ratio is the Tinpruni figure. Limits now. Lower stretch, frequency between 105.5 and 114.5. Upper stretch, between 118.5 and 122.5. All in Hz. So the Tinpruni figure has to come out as 0.36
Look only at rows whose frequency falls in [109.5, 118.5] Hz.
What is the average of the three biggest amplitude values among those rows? 15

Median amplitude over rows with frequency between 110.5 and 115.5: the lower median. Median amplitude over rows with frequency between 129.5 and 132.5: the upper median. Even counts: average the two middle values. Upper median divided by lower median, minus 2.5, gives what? -1.57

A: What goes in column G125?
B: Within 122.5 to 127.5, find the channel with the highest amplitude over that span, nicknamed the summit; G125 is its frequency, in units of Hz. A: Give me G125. 127.0 Hz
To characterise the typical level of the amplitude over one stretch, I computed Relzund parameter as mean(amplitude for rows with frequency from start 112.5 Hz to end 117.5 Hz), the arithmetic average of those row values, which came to 14.1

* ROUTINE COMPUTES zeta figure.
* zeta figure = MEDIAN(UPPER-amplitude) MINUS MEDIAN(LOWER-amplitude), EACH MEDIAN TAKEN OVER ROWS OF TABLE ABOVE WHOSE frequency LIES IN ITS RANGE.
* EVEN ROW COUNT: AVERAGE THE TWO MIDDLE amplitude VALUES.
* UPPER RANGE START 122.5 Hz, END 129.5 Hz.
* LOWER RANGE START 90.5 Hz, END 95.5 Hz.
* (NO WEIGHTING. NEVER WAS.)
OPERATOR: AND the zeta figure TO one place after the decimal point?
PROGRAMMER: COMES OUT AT -3.0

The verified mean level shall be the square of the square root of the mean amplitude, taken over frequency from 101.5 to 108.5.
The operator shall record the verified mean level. 17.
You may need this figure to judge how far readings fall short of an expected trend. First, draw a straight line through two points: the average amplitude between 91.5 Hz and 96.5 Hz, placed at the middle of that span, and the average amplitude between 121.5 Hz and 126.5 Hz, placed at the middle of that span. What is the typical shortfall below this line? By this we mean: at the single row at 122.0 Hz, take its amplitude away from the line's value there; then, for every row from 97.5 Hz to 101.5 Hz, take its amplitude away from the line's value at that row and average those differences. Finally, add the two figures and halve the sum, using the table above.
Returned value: -1.7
